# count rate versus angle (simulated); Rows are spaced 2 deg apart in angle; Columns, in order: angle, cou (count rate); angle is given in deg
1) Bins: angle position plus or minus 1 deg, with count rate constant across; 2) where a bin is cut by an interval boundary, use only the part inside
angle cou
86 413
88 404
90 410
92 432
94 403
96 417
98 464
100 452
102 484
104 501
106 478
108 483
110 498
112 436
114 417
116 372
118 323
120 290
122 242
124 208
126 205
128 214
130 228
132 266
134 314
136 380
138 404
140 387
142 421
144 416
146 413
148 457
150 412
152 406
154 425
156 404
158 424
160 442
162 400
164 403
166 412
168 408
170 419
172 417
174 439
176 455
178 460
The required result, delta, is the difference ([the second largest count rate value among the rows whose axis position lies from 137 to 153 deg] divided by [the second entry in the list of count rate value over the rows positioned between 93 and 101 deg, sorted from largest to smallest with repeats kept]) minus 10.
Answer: -9.07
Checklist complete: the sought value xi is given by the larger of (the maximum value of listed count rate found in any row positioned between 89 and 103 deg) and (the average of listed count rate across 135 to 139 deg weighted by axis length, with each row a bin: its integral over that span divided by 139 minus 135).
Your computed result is 484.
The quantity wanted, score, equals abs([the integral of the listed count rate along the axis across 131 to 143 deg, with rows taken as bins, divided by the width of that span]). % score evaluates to 362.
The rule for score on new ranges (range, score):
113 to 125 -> 309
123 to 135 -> 239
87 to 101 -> 426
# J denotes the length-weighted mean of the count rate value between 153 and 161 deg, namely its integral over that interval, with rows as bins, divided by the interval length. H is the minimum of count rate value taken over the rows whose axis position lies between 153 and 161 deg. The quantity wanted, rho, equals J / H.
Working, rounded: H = 404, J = 424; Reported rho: 1.049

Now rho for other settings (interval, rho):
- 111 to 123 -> 1.433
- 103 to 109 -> 1.020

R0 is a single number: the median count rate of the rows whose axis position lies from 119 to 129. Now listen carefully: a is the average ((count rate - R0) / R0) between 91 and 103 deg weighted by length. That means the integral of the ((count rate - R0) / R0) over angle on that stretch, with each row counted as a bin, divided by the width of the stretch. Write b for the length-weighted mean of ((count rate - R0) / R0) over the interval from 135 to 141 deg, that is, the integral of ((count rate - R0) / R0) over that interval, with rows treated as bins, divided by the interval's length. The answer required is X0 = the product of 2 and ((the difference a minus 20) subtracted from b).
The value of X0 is 39.5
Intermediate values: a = 1.1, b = 0.82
